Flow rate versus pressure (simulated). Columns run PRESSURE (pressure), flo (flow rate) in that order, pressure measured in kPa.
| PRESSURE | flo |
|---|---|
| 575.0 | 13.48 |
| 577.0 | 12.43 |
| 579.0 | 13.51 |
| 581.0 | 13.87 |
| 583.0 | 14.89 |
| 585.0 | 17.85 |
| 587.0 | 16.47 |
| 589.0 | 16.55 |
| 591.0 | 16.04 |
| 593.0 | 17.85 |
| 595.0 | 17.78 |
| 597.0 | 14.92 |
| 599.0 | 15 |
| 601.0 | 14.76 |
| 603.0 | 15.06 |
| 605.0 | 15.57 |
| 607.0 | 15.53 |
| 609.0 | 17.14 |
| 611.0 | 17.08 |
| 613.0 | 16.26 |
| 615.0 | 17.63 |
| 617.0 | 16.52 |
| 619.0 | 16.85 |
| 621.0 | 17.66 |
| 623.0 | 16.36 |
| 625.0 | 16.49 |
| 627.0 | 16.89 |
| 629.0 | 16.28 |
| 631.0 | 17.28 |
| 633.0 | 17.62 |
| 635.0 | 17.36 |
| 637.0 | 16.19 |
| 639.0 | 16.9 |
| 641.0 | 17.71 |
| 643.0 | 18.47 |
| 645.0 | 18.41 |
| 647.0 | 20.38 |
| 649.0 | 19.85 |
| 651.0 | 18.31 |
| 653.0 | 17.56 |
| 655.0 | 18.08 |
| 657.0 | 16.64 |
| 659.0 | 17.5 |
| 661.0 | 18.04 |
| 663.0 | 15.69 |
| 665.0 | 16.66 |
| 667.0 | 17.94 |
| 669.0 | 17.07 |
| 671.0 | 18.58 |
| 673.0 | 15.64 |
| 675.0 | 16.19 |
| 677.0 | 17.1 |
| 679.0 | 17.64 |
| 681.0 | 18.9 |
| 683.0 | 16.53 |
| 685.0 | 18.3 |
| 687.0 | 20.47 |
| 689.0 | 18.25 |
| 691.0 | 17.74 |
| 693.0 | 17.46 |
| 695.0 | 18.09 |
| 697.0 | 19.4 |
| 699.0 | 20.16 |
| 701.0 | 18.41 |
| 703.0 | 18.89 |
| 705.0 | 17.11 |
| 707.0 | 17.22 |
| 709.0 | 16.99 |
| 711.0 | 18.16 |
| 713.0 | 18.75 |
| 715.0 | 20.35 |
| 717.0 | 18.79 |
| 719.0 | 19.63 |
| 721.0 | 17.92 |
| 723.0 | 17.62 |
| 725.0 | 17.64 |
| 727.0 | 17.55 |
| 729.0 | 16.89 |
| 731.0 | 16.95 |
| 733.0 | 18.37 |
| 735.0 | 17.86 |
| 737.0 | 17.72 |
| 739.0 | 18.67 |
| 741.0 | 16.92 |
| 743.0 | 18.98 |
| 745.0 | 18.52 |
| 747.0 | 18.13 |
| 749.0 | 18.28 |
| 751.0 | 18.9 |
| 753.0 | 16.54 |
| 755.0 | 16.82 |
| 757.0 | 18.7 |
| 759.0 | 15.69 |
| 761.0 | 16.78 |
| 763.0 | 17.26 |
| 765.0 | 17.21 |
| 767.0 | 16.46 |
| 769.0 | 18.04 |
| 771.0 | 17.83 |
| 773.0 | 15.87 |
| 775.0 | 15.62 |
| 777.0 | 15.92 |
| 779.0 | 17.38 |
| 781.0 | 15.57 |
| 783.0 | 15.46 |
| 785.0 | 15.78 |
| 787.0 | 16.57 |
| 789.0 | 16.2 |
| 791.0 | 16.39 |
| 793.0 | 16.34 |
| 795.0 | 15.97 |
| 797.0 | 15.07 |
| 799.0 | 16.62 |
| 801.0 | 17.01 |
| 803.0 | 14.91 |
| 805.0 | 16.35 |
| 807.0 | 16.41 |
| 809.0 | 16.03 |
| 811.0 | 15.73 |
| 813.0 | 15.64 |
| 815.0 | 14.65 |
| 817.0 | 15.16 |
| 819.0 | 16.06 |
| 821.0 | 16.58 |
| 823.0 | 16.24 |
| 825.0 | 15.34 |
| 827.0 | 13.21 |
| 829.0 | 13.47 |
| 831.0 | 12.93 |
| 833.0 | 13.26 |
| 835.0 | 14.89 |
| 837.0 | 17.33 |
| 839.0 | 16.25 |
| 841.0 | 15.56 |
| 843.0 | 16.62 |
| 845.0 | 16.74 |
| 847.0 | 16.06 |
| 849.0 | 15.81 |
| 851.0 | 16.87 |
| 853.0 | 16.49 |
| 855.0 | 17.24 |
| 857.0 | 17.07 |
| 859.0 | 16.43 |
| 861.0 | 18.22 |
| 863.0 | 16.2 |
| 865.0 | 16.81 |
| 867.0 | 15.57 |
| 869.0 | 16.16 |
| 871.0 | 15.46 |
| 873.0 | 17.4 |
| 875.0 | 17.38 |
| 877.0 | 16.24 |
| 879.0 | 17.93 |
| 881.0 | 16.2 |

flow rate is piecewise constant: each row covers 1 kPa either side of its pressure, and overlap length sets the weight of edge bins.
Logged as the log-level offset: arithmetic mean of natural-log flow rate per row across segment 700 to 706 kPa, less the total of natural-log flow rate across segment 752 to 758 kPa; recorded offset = -5.66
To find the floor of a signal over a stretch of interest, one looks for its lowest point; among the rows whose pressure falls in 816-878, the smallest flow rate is 12.93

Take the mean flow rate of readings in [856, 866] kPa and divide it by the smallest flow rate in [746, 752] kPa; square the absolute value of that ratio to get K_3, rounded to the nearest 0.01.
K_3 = 0.87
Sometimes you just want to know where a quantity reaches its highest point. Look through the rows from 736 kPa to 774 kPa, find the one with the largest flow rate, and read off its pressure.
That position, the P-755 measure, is 743.0 kPa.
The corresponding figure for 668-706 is 687.0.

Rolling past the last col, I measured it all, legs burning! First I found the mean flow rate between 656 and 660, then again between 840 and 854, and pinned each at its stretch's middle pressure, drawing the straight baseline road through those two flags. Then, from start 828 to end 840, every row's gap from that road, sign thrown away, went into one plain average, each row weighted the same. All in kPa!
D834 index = 2.0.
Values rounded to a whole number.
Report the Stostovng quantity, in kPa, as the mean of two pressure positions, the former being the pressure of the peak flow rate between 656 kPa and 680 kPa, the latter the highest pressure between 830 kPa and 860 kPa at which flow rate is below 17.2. 765 kPa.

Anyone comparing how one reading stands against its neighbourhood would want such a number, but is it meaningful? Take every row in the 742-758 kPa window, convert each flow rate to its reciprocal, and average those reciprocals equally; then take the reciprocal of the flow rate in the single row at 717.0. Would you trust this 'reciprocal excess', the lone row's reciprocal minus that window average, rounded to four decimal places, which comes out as -0.0021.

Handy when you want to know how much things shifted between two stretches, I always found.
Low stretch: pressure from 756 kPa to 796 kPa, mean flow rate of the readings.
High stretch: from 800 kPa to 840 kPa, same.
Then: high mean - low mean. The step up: -1.2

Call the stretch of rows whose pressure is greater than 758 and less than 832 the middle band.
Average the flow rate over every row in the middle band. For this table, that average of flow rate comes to 15.9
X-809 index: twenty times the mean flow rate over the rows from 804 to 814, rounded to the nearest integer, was 321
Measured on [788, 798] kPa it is 320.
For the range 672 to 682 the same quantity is 342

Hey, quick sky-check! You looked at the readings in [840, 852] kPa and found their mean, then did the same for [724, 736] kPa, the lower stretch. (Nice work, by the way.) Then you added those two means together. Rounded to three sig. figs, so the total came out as 33.8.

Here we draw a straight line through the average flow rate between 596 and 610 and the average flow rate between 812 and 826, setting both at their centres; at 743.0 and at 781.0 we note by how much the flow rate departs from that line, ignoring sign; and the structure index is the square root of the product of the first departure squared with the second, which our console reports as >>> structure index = 0.79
